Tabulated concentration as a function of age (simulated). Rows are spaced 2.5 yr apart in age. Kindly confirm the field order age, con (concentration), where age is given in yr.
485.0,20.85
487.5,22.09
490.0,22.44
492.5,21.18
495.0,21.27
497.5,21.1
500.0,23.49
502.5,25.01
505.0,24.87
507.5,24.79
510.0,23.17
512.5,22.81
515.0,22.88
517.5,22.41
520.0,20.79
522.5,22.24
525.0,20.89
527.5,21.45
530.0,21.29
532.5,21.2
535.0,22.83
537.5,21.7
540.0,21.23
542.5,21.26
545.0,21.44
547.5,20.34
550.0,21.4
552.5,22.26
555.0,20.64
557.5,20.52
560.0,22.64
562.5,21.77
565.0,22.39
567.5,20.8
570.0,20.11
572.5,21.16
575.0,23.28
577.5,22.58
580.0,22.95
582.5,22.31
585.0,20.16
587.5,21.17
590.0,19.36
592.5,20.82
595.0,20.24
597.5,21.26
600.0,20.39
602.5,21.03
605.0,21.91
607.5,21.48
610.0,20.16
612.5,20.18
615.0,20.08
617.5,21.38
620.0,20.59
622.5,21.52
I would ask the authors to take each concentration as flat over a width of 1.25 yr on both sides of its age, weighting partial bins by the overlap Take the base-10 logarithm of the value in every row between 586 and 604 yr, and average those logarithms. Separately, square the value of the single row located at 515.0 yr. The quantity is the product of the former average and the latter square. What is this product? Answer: 688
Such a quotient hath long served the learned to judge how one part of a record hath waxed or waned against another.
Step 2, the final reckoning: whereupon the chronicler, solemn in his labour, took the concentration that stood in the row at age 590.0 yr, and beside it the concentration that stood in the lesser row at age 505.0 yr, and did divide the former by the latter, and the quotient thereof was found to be 0.78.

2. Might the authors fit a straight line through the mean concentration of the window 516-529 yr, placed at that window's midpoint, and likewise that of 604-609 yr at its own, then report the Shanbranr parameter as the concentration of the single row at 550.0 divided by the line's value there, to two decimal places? 0.99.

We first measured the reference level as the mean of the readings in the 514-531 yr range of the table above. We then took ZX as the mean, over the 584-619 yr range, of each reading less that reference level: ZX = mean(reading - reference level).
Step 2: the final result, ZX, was -1.0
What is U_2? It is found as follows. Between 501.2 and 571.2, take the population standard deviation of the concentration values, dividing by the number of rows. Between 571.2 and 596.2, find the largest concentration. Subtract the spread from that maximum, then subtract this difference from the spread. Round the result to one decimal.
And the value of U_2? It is -20.7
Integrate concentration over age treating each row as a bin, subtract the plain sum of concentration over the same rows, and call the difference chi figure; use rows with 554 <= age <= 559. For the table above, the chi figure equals 62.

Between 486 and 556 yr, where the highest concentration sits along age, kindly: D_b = 502.5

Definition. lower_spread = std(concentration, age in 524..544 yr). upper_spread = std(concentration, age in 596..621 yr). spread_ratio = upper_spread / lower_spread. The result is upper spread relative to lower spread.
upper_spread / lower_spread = 1.1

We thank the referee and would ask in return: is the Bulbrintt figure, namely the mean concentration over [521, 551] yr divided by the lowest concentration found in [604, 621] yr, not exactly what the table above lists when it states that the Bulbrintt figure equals 1.07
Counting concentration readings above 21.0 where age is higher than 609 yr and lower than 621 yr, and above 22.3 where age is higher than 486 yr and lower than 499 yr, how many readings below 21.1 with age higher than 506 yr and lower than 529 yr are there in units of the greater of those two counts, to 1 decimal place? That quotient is 2.0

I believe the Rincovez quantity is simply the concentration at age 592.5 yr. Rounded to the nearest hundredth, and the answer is 20.82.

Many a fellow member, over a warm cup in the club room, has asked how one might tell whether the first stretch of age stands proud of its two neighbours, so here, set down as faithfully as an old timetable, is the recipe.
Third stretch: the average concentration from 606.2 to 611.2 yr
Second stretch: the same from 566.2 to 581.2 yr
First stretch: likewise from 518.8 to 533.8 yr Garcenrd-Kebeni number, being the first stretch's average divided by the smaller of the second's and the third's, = 1.02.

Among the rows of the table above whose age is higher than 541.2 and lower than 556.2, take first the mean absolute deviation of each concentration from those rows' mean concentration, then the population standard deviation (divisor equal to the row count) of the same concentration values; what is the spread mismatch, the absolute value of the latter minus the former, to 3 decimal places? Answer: 0.127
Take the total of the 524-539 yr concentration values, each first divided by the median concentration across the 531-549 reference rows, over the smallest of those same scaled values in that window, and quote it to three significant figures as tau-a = 6.19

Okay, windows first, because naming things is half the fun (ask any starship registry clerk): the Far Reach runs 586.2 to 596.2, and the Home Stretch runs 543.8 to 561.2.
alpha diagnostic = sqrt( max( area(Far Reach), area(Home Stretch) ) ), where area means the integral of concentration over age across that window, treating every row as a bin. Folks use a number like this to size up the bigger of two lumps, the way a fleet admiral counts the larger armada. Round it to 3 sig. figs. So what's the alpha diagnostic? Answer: 19.3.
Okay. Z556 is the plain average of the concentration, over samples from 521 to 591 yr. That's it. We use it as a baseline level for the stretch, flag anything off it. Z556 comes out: 21.5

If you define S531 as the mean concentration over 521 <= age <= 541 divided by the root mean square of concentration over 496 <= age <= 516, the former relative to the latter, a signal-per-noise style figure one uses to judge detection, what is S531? 0.92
